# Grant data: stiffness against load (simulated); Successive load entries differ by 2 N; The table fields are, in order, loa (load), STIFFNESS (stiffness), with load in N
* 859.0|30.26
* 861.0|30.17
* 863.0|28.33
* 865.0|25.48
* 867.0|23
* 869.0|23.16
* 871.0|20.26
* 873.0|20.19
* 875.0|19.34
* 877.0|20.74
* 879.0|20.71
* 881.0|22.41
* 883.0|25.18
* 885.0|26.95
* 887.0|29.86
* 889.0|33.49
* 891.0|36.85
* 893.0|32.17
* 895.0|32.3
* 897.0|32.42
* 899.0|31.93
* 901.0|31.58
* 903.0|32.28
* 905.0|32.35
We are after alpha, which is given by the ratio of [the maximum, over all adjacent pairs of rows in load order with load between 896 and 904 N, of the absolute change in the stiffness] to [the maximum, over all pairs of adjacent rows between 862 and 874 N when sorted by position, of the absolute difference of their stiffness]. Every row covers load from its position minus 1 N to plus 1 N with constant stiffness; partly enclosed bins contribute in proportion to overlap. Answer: 0.2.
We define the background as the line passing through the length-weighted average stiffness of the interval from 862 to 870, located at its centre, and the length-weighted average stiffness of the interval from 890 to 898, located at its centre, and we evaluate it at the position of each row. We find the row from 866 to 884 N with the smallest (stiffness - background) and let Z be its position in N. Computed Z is 875.0 N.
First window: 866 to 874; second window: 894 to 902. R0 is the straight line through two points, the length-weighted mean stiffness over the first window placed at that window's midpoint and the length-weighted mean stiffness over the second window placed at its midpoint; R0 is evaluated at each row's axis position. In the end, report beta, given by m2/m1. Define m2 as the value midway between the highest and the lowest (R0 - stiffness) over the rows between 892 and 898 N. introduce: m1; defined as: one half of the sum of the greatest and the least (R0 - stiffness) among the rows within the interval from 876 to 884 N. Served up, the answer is -0.5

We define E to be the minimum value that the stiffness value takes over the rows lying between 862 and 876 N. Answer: 19.34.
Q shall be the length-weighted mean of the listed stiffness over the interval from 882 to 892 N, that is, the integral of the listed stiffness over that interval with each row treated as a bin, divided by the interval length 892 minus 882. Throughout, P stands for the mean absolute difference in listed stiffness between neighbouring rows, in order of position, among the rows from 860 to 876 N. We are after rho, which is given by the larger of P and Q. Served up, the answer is 30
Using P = 1.6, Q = 30.5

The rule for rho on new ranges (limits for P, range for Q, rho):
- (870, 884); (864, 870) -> 24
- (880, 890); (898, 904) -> 32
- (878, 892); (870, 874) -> 20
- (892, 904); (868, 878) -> 21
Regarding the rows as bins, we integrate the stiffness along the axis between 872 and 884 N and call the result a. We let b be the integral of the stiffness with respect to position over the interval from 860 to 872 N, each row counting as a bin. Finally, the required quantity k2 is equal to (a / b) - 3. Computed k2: -2.15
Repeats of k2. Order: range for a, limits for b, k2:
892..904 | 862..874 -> -1.63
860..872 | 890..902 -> -2.24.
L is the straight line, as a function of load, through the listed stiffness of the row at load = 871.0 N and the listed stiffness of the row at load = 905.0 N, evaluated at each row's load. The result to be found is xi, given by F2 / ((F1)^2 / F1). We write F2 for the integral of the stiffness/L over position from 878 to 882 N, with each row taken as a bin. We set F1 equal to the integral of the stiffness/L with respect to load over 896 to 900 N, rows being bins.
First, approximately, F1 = 4.3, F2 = 3.7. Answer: 0.9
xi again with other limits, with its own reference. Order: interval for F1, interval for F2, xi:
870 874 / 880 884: 1.0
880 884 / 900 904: 1.0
